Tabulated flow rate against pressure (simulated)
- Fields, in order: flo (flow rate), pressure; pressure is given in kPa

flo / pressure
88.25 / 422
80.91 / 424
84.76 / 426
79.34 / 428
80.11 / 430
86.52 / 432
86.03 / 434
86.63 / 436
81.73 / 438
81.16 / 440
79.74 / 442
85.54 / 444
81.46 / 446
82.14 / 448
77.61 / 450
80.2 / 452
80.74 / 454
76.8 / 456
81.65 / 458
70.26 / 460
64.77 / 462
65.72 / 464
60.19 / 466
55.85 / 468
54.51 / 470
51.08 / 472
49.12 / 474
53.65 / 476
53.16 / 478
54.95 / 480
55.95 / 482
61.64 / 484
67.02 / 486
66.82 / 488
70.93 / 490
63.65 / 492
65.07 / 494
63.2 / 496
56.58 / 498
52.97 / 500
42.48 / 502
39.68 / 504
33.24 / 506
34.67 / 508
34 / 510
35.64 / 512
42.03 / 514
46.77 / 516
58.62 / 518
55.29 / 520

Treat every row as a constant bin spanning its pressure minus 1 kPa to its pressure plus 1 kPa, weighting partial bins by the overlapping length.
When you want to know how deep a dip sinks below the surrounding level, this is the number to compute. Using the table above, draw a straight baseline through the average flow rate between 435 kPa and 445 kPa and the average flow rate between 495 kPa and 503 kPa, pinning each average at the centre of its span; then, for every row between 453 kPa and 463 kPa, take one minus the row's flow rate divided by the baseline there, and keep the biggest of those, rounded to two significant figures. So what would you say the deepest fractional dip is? 0.10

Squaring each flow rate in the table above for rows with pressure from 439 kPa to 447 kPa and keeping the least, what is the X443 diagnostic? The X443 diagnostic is 6358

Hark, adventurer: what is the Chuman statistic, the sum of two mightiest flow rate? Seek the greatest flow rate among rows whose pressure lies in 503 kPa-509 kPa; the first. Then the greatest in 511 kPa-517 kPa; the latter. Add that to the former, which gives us 86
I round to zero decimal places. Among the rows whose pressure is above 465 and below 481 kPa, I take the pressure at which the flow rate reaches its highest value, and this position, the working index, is 466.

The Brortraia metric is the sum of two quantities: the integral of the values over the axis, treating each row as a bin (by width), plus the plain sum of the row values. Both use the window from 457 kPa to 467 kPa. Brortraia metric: 1028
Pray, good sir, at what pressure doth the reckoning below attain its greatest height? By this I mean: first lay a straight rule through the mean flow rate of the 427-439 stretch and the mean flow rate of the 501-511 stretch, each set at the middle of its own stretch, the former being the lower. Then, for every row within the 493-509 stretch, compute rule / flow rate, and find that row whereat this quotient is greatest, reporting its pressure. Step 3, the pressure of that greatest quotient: 506 kPa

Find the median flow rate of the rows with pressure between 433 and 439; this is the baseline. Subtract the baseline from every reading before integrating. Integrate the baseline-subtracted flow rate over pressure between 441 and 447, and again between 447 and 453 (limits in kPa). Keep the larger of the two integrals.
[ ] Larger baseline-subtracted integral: -23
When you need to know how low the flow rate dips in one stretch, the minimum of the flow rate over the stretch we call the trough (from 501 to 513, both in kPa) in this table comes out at 33.24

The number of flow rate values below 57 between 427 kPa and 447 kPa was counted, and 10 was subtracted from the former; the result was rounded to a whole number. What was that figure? -10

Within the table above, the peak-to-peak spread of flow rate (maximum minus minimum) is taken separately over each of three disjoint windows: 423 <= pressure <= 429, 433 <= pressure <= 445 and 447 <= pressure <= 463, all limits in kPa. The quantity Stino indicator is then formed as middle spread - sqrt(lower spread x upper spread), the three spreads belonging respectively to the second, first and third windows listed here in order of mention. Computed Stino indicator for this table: -3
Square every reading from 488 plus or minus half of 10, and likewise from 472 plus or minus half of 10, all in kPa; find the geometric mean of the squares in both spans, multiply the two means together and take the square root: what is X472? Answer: 3480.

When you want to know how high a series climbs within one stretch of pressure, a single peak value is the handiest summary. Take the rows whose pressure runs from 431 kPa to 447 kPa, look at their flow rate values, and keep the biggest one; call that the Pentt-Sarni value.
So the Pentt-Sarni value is 86.63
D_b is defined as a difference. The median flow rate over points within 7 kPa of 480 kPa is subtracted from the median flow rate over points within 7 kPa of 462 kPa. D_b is 11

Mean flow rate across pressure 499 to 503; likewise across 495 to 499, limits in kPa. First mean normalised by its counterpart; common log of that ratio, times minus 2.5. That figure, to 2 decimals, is 0.25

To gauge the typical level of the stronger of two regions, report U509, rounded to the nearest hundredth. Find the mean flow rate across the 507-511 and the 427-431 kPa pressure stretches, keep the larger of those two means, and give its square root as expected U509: 8.93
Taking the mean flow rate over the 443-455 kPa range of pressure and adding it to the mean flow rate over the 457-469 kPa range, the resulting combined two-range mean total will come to 148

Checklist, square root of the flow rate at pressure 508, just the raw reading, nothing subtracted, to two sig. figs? 5.9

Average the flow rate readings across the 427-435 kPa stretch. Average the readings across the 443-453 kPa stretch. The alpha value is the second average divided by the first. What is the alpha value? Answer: 0.98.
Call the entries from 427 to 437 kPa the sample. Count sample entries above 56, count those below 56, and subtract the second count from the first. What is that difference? 5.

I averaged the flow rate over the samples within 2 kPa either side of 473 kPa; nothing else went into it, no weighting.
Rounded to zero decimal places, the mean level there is 50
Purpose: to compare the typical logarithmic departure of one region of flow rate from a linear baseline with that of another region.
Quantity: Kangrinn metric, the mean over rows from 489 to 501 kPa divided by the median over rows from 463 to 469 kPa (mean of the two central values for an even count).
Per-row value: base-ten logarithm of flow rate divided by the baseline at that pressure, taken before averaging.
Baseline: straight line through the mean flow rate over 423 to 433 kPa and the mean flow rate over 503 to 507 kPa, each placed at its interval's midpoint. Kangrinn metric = 45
